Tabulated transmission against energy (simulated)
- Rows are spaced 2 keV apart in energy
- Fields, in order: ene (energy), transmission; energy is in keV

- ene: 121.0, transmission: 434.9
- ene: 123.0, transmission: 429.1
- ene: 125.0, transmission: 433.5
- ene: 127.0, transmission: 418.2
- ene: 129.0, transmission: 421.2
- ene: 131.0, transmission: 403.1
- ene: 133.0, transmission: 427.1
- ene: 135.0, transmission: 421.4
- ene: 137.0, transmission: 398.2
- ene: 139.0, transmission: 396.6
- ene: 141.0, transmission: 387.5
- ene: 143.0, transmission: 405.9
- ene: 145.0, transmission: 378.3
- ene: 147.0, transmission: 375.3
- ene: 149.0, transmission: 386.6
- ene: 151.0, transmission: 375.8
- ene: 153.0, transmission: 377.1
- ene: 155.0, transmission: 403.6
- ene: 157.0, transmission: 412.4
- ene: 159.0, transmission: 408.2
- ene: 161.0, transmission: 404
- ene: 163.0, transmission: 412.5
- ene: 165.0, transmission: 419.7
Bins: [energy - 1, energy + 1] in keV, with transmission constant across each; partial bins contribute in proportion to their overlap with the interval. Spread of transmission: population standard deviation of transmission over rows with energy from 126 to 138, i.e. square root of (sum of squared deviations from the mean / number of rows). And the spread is 10.5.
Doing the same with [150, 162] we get 14.7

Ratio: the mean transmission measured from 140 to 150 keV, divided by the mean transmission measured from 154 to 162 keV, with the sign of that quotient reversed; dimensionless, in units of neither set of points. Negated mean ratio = -0.95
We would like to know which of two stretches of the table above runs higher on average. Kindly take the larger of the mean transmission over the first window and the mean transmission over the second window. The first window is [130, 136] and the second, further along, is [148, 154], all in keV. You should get 417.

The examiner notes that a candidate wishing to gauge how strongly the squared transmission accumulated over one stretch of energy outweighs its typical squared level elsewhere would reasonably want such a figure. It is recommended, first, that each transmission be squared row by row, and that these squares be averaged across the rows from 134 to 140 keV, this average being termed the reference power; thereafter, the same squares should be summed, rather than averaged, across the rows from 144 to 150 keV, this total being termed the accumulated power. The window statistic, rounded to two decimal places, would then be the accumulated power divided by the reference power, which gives 2.64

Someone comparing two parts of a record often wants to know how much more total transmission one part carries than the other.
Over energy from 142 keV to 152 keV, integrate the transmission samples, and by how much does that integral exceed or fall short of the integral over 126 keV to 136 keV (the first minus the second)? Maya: -338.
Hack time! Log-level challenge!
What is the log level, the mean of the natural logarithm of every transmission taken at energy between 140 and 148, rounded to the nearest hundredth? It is 5.96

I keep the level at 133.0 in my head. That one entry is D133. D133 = 427.1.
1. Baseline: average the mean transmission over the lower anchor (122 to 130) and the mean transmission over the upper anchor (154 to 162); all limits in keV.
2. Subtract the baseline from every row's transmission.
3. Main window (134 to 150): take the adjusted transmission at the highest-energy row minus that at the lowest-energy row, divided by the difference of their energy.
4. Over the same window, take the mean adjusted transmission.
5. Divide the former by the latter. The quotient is 0.11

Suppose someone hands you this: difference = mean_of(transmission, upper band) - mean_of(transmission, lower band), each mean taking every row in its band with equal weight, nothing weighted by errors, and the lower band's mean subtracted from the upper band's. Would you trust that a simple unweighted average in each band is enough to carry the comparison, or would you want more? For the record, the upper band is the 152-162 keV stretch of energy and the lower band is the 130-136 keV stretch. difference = -16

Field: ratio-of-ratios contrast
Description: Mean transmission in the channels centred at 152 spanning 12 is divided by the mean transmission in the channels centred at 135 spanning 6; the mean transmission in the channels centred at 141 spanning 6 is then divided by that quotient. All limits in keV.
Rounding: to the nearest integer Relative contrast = 424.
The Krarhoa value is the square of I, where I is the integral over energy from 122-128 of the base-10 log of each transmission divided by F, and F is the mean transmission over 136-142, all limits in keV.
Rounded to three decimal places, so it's 0.043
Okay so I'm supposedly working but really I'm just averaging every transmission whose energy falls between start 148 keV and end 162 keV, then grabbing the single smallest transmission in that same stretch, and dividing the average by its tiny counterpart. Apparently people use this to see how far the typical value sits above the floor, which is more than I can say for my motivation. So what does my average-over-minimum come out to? 1.05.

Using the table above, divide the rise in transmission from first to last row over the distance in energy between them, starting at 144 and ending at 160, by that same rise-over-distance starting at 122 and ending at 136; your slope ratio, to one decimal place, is -3.3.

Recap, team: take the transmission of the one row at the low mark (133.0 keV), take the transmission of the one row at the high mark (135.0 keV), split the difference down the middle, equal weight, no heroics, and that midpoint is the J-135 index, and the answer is 424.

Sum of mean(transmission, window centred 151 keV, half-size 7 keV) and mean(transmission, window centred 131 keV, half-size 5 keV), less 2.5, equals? 803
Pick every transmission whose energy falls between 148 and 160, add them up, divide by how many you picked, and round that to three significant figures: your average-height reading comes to 394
